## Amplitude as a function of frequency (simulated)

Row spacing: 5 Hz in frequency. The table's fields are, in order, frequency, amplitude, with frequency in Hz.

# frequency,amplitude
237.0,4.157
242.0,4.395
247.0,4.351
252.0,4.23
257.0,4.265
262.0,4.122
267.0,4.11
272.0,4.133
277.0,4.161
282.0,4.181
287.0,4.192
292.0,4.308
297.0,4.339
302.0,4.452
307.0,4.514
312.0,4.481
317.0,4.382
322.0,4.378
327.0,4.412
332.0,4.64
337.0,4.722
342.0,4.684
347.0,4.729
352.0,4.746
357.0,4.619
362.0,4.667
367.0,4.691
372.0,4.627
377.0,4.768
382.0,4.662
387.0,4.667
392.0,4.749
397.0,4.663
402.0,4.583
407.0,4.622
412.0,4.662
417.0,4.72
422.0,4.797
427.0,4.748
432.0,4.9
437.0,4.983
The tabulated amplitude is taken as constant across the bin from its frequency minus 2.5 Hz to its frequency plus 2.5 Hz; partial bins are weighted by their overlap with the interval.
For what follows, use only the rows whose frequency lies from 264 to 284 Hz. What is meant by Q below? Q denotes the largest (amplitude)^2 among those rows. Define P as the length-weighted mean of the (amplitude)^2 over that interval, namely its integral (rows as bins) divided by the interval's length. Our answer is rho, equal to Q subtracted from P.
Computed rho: -0.30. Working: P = 17.2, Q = 17.5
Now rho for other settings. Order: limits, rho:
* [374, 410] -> -0.90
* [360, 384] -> -0.79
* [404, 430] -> -0.81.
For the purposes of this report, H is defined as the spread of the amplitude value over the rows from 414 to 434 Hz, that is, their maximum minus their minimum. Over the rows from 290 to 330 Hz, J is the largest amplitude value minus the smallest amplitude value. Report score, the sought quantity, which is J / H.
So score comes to 1.14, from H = 0.180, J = 0.21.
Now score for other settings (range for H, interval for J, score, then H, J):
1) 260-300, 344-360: 0.55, 0.229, 0.13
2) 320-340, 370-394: 0.41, 0.344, 0.14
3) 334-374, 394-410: 0.63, 0.127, 0.08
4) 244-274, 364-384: 0.59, 0.241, 0.14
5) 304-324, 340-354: 0.46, 0.136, 0.06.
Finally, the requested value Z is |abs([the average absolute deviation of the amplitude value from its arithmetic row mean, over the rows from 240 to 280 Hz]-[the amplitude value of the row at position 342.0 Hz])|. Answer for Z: 4.6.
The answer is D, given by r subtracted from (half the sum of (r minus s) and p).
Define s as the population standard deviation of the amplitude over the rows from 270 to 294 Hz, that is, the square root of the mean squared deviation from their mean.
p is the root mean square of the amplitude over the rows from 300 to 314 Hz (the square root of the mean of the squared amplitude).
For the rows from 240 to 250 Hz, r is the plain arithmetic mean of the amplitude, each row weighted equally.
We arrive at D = 0.02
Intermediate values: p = 4.48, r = 4.37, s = 0.06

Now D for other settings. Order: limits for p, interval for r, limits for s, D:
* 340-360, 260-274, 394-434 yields 0.24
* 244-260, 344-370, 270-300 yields -0.24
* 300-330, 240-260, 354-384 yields 0.04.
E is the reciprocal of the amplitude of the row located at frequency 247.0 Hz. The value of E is 0.230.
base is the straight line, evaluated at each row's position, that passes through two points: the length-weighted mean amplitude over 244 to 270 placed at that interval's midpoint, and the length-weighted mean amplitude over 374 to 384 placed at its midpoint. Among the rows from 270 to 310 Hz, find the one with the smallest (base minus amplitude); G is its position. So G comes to 307.0 Hz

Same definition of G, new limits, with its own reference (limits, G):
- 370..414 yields 377.0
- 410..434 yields 432.0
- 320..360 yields 337.0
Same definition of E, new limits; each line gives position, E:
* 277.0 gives 0.240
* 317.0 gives 0.228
